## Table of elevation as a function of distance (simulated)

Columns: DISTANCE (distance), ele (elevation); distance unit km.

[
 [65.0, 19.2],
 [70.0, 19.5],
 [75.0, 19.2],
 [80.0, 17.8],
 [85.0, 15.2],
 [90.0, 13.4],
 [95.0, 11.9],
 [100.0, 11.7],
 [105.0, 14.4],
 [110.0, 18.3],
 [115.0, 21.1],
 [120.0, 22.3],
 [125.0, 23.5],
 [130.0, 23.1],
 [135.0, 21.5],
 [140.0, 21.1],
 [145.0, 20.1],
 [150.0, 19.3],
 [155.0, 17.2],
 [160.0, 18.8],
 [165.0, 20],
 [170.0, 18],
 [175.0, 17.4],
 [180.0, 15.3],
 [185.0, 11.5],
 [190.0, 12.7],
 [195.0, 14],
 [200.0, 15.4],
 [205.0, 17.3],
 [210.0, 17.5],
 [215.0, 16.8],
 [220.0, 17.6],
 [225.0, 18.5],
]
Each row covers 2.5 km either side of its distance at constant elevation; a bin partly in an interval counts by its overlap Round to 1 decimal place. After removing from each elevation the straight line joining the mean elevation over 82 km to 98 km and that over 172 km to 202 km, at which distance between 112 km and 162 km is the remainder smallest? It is 155.0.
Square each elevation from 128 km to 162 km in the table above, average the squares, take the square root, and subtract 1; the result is 19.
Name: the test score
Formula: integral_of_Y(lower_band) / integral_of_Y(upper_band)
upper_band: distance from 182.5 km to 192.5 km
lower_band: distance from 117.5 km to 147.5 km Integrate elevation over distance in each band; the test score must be 5.4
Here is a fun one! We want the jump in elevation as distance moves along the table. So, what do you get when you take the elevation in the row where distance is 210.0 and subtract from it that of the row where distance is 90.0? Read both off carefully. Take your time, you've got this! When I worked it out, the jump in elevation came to 4.1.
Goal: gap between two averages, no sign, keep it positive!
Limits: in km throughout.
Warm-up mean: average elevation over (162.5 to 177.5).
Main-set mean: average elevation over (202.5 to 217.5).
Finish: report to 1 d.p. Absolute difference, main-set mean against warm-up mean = 1.3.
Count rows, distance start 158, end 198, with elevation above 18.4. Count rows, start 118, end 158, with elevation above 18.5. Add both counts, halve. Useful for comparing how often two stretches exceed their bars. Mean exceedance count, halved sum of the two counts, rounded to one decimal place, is 4.5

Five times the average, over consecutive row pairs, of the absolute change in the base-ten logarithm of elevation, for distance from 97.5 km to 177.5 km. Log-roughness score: 0.19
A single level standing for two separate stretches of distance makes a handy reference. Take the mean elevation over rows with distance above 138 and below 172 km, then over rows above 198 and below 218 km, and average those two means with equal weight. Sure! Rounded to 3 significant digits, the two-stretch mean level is 18.0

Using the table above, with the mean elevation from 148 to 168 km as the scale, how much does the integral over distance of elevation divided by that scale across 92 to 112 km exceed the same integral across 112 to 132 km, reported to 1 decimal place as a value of -9.0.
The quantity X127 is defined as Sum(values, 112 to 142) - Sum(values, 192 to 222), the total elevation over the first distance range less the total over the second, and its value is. 34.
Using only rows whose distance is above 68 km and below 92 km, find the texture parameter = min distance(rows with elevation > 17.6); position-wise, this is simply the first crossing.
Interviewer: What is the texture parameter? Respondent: 70.0 km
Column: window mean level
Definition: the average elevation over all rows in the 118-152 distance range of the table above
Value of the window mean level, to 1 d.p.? 21.6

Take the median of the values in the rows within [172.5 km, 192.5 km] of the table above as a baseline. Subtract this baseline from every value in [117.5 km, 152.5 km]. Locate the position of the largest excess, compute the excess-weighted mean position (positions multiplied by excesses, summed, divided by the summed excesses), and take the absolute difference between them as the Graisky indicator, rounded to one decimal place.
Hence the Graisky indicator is 8.3 km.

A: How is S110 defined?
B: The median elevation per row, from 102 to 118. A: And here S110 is 18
